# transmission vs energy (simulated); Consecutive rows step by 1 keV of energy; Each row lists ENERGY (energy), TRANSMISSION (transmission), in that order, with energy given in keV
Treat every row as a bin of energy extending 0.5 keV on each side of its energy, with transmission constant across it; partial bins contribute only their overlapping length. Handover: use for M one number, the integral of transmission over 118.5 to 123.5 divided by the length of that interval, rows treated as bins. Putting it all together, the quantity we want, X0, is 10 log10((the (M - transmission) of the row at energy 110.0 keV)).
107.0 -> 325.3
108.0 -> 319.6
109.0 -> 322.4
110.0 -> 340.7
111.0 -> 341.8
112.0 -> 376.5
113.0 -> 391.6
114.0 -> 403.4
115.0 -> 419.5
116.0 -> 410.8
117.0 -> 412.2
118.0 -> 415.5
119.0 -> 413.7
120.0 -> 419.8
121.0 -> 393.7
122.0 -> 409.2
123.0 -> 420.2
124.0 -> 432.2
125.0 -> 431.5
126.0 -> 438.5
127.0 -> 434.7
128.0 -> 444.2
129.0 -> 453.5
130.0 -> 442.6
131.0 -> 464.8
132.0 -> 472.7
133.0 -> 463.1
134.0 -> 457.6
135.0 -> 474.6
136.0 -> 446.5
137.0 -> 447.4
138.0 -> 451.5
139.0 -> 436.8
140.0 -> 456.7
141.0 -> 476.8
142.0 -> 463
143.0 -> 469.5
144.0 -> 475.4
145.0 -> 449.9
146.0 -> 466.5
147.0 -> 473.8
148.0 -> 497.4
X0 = 18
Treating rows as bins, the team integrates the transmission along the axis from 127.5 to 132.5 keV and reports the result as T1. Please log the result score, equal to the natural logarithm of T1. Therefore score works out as 7.731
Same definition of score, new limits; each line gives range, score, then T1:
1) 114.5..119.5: 7.636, 2072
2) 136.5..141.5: 7.727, 2269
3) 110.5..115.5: 7.567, 1933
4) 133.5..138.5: 7.731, 2278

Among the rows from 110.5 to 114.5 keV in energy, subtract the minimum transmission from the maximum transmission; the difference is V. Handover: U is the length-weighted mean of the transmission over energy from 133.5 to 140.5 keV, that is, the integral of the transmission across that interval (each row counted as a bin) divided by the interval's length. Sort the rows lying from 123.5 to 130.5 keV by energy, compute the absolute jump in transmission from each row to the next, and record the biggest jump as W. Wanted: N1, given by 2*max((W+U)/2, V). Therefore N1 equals 464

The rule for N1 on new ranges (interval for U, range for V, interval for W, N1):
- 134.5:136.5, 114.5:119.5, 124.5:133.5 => 483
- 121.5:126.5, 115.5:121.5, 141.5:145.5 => 452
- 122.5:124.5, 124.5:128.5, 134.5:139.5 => 454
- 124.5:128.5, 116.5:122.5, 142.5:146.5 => 463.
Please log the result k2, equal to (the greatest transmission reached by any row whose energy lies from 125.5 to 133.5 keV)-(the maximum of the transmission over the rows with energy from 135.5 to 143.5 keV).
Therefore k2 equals -4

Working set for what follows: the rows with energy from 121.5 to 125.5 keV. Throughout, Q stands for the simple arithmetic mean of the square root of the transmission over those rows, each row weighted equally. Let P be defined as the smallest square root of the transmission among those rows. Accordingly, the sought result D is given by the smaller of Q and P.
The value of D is 20.23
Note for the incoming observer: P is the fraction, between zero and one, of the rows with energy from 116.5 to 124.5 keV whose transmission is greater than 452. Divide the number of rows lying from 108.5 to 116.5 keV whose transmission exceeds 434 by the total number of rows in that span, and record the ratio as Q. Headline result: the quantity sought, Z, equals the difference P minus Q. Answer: 0.0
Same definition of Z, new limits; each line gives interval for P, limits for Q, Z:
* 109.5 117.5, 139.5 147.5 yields -1.0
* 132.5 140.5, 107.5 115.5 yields 0.5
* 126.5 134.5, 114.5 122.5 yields 0.6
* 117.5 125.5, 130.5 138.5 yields -1.0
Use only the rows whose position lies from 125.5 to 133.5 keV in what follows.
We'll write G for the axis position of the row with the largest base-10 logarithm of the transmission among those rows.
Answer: 132.0 keV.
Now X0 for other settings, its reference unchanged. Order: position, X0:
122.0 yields 3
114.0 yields 9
